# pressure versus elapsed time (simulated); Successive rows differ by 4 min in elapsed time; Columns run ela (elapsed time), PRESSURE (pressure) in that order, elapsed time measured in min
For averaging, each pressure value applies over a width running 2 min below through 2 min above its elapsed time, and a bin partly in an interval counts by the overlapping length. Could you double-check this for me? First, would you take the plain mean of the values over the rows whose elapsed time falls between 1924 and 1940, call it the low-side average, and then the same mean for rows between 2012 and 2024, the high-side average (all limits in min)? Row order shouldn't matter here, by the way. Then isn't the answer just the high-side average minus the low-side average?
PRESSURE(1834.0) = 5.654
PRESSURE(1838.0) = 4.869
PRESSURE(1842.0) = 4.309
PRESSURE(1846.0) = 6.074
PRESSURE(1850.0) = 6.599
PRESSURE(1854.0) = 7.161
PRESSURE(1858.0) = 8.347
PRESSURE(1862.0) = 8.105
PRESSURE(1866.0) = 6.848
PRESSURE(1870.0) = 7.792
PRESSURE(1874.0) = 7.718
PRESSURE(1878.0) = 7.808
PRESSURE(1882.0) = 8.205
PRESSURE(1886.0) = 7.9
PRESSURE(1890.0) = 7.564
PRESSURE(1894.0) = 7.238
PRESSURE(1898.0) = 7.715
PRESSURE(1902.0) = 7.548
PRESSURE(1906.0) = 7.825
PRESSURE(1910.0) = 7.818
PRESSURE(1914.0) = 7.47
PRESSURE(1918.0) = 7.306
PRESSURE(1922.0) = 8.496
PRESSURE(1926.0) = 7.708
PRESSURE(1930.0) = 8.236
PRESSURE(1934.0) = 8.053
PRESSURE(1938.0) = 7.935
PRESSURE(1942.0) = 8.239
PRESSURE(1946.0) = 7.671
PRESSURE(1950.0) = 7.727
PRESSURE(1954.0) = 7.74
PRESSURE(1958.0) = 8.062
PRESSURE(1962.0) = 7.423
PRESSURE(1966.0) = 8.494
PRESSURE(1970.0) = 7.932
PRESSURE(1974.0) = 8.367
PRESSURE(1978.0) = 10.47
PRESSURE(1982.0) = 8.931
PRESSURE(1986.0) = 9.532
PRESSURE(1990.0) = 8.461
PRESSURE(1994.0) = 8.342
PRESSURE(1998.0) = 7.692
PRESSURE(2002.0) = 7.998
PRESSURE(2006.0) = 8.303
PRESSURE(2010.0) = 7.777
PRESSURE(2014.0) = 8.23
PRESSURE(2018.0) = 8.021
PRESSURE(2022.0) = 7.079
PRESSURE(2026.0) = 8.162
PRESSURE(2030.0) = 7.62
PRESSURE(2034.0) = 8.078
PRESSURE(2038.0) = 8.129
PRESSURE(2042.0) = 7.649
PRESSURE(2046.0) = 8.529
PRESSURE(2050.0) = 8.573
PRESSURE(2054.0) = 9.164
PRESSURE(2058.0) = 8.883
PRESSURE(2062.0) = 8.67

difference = -0.2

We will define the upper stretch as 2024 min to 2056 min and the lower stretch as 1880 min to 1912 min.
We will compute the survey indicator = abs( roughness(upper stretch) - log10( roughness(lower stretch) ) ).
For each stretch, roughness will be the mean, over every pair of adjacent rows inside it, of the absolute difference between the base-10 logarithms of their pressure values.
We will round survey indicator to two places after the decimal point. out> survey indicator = 1.84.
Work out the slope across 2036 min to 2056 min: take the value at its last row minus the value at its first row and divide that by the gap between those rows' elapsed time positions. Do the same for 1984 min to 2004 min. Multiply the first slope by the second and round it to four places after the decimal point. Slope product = -0.0062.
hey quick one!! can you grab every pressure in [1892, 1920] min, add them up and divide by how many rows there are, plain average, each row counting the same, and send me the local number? 7.6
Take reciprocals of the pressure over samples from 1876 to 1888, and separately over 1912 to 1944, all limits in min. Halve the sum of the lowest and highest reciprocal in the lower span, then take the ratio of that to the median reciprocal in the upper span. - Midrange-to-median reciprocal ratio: 1.00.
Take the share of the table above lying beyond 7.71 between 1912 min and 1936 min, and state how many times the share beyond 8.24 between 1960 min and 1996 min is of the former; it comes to 1.6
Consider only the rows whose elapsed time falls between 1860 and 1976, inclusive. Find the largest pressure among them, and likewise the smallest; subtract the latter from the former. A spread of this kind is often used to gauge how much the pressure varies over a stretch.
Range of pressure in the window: 1.6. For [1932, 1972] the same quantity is 1.1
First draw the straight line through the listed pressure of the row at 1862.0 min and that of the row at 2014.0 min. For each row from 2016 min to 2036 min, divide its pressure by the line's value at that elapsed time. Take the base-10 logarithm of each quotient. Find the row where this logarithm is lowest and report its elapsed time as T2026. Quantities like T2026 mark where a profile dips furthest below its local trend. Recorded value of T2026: 2022.0 min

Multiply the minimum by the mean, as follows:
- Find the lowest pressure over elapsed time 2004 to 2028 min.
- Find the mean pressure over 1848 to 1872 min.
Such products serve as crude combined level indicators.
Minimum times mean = 52.9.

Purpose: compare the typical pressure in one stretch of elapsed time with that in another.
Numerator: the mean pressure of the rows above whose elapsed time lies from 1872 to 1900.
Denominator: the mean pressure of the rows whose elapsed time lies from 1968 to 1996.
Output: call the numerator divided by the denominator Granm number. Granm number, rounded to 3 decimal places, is 0.873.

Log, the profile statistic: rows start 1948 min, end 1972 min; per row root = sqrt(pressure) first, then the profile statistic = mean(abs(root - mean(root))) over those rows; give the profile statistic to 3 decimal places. 0.047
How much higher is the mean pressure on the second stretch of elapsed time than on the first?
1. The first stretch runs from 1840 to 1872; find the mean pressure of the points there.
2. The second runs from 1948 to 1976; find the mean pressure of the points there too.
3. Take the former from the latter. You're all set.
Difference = 1.1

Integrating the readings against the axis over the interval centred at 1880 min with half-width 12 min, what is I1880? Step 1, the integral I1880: 188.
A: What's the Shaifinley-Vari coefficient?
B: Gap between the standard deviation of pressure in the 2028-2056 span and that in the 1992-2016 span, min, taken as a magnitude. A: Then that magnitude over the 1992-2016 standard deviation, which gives 1.0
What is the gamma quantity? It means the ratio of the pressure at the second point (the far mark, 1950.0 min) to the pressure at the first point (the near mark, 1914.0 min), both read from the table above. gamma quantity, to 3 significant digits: 1.03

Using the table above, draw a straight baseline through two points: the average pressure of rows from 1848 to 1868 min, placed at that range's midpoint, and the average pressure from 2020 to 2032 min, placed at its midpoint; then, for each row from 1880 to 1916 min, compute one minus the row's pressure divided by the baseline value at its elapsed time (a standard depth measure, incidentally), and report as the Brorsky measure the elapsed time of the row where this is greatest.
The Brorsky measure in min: 1894.0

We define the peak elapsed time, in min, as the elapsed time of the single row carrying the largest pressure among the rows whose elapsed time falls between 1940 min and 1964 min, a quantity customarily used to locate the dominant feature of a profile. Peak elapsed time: 1942.0 min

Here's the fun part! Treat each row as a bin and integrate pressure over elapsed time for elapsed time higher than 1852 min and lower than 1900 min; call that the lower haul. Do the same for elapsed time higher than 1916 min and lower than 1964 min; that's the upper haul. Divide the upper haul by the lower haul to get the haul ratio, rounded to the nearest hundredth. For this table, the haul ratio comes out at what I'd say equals 1.02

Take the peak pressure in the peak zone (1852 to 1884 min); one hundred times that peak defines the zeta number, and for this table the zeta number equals 835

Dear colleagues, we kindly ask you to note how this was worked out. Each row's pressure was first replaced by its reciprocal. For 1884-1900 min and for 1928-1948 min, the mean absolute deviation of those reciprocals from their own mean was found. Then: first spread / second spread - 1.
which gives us 0.26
